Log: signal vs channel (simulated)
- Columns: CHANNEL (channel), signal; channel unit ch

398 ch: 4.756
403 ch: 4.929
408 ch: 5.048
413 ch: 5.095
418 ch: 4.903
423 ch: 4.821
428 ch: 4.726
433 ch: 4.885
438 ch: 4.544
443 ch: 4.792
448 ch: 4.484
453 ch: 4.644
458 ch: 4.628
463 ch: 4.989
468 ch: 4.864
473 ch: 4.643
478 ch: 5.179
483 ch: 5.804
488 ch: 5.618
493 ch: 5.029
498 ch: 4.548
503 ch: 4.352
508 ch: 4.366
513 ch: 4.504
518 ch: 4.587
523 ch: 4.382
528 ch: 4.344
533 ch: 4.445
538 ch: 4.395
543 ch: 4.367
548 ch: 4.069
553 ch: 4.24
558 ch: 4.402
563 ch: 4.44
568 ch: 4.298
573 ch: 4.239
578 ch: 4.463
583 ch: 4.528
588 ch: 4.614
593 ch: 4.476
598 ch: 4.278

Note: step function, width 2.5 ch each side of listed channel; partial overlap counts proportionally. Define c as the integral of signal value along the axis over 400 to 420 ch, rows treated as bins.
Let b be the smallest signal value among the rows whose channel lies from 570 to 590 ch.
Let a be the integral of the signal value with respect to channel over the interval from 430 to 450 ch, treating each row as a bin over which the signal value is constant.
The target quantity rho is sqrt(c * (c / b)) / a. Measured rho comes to 0.52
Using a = 94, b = 4.239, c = 100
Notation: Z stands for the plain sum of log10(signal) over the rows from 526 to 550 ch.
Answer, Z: 3.2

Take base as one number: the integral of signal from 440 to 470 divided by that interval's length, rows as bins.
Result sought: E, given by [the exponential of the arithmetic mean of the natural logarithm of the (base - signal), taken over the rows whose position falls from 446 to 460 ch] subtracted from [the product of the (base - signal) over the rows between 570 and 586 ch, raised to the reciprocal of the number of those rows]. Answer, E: 0.17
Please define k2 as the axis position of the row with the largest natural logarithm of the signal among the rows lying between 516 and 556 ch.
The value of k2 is 518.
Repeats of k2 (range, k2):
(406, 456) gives 413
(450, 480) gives 478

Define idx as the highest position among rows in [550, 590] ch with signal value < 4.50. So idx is 578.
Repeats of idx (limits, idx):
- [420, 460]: 448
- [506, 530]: 528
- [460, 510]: 508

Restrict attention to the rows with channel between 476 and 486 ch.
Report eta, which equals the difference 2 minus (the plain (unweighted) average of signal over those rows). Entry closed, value -3.5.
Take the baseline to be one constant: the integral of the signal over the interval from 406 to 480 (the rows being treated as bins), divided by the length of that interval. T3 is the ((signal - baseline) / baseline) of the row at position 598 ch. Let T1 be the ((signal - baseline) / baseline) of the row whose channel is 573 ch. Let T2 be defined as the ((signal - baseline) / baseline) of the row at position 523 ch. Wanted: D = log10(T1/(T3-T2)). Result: 0.7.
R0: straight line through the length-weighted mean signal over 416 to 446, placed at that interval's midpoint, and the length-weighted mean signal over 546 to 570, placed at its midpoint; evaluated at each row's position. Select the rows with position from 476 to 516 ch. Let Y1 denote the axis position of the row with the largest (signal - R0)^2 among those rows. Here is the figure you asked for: 483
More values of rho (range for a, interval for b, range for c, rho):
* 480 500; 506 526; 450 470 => 0.43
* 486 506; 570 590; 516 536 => 0.44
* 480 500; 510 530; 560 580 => 0.40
